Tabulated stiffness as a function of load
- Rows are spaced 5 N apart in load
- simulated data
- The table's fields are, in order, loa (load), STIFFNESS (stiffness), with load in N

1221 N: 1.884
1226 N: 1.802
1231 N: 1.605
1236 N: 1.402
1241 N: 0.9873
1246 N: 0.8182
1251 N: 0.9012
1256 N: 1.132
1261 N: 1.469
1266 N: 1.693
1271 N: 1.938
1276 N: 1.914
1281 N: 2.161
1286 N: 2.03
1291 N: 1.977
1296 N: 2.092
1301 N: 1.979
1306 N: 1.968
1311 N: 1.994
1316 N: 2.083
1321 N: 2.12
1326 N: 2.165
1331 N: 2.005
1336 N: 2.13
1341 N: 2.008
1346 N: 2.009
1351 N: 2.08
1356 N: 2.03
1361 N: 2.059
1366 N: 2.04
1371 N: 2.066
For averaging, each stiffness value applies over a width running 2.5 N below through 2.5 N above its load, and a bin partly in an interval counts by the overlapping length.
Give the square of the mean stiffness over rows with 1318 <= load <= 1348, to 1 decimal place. 4.3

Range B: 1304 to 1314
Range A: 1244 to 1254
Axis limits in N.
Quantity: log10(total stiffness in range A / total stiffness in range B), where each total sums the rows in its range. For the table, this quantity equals -0.363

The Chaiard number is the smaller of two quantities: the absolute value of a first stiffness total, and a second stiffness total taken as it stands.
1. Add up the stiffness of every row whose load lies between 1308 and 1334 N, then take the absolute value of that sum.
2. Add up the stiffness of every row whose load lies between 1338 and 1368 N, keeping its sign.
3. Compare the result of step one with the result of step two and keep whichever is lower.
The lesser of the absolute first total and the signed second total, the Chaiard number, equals 10.4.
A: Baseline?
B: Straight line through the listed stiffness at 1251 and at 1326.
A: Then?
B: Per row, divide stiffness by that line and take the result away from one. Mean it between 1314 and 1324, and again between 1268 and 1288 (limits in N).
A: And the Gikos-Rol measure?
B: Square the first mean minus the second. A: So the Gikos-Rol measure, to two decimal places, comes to 0.20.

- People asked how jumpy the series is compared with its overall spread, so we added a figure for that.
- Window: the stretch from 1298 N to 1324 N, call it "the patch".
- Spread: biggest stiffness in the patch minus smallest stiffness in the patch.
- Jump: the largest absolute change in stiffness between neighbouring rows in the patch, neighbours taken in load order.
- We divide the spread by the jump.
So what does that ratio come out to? 1.7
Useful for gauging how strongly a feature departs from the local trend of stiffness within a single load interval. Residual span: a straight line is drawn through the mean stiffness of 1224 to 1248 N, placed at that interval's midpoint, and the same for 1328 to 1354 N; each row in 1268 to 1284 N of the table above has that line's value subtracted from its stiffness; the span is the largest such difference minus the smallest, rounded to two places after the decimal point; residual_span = 0.21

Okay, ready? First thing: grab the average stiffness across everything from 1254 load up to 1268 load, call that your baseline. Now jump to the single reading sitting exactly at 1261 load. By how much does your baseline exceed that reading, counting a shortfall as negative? 0.0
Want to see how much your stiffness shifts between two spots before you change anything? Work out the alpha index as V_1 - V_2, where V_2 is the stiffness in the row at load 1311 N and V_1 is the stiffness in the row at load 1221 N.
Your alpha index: -0.11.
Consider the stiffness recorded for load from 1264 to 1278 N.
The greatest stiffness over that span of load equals 1.938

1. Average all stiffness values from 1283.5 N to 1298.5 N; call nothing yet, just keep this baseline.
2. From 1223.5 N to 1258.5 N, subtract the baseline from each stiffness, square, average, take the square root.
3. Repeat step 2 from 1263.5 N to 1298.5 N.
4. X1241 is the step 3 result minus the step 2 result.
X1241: -0.7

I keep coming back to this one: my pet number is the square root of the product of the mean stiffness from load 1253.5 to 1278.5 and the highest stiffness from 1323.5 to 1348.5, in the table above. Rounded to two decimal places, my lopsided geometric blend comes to 1.88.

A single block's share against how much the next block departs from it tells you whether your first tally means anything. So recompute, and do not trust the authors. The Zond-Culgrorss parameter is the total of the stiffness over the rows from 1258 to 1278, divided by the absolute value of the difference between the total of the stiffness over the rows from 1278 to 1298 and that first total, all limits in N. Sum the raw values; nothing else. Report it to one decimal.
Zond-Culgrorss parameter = 5.6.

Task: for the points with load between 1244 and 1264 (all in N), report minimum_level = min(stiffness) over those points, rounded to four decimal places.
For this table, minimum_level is 0.8182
